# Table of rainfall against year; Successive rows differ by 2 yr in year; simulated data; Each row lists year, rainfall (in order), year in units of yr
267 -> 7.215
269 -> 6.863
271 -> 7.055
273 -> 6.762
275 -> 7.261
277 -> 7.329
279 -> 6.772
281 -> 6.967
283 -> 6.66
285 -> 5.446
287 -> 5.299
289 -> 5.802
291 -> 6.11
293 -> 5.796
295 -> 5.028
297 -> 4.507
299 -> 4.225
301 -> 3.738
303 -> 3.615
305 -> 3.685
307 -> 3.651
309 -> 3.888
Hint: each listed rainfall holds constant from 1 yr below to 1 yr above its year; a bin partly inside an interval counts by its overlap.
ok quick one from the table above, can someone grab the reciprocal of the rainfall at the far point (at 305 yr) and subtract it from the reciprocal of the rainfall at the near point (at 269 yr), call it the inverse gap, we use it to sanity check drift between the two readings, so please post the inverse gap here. -0.13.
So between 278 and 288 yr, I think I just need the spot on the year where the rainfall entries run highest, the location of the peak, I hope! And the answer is 281 yr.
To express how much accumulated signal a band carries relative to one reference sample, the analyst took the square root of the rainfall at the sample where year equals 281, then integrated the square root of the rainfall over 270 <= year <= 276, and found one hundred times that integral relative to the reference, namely 602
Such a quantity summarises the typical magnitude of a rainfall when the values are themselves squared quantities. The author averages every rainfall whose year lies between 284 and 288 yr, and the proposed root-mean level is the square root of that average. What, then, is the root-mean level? 2.32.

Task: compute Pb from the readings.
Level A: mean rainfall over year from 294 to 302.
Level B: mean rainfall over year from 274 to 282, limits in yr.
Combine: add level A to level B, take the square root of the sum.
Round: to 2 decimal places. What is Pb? 3.38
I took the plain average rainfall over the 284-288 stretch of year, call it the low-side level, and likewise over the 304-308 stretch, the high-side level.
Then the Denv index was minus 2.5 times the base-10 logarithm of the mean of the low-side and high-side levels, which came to -1.64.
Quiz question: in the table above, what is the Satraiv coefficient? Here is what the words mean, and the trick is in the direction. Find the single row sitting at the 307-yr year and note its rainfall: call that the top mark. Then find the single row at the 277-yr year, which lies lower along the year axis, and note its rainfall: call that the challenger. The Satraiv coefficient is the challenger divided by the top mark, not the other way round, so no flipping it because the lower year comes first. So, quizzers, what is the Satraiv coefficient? 2.0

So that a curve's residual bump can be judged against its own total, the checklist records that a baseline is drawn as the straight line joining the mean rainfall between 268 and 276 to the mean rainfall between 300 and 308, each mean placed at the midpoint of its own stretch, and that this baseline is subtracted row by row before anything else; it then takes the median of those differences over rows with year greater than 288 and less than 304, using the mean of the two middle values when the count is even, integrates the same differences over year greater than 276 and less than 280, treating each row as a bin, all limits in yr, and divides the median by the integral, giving 0.10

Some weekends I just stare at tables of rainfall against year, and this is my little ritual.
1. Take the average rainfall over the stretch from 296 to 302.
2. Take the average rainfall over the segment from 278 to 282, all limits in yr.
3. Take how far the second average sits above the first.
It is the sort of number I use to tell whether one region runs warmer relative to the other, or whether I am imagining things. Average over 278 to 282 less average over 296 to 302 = 2.7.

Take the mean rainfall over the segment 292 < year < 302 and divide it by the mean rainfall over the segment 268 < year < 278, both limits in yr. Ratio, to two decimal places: 0.66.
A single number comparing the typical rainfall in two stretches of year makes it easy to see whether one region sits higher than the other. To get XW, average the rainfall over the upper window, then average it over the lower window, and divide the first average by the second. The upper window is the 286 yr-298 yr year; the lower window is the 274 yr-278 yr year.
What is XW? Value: 0.74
